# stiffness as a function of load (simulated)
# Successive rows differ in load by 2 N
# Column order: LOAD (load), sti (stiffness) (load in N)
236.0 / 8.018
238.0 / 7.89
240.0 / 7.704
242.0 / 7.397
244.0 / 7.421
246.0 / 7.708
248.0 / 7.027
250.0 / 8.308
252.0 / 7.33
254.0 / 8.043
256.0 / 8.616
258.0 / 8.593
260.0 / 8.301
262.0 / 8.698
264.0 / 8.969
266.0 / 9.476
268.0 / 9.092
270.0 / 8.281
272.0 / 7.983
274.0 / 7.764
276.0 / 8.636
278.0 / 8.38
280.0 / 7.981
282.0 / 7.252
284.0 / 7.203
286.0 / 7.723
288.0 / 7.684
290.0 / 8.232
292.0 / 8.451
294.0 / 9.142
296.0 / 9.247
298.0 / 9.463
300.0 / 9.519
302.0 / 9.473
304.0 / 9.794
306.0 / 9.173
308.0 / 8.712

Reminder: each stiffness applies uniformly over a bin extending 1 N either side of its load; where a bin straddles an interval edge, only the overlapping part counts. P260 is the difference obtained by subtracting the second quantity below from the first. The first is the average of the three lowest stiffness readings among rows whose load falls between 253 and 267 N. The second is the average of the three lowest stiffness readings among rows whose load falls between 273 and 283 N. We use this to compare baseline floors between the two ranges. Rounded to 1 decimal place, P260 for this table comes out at 0.6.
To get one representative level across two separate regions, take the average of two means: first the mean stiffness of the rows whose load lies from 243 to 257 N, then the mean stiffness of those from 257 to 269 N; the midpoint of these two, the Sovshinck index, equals 8.3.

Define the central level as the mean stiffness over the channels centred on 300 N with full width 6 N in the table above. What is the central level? 9.5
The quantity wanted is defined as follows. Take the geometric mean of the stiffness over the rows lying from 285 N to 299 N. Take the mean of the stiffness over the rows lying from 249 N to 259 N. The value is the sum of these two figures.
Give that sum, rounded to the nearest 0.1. 16.7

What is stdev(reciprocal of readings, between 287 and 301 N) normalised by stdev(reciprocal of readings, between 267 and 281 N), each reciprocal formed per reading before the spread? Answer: 1.47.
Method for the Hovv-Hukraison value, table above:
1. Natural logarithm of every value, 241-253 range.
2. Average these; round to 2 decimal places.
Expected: 2.02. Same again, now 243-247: 2.02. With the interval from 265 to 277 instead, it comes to 2.14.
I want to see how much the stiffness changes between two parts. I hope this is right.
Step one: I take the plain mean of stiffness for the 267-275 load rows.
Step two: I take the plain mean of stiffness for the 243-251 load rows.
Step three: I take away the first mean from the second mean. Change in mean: -0.66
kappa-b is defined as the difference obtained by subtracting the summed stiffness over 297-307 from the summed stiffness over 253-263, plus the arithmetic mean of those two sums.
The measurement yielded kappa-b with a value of 40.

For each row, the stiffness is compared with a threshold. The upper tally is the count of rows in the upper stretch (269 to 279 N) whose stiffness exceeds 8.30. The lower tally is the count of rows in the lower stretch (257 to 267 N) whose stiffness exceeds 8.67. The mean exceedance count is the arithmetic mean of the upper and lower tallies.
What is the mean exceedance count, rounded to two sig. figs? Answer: 2.5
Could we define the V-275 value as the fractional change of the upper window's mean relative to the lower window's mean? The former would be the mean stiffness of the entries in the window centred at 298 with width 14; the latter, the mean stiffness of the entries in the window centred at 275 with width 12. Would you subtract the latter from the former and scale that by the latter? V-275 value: 0.14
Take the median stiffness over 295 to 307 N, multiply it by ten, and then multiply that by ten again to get 947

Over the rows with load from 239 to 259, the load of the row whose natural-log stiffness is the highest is 256.0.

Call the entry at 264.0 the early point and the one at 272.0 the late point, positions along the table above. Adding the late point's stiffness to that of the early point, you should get 17.0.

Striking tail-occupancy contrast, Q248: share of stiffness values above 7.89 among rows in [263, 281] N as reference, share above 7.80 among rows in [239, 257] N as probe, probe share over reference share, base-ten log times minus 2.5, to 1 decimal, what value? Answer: 1.1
